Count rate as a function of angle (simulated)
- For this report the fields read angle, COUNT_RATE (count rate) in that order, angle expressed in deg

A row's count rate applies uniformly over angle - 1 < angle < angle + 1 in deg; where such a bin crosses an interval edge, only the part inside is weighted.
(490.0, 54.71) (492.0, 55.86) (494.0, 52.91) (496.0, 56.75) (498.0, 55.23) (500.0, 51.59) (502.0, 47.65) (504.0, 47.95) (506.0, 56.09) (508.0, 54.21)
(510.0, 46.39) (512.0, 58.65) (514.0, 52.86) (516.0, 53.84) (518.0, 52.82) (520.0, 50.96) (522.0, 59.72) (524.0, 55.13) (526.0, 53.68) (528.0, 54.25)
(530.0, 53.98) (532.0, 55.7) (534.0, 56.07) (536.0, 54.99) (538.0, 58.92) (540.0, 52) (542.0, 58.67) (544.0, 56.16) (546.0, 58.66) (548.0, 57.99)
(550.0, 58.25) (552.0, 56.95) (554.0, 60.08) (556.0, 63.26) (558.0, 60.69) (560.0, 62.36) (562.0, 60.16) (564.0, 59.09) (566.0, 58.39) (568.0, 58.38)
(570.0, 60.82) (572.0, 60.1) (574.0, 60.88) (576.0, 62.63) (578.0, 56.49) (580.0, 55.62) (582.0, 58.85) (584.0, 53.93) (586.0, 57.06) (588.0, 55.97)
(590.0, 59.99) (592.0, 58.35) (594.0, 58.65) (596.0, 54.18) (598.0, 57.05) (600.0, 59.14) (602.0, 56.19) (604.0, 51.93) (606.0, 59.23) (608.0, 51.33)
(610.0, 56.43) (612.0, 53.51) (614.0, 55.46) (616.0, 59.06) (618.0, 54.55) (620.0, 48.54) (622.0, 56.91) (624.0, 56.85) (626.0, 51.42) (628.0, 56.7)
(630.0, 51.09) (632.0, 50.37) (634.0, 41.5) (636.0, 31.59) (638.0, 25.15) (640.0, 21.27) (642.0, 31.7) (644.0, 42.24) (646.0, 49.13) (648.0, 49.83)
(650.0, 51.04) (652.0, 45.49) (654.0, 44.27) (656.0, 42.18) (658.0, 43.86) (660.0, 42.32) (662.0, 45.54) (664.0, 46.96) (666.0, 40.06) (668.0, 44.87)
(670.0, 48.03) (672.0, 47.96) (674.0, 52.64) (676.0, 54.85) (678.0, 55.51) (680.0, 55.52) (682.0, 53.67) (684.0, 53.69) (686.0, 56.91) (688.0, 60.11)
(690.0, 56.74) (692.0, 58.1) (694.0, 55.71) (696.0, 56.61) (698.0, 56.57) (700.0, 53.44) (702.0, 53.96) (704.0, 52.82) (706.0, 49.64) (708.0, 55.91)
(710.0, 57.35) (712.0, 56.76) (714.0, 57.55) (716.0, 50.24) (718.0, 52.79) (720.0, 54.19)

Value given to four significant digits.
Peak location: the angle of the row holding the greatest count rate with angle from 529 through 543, 538.0 deg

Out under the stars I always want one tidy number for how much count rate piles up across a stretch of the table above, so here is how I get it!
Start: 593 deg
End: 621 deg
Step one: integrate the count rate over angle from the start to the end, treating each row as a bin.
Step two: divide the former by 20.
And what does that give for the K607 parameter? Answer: 78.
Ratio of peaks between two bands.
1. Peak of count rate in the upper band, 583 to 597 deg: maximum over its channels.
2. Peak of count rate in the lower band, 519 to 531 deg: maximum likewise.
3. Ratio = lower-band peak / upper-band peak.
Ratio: 1.00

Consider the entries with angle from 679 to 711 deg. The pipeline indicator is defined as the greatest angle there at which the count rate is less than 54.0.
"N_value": 706.0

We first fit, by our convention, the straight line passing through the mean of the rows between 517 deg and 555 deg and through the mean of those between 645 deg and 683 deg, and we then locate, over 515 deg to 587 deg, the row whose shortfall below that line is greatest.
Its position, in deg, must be 520.0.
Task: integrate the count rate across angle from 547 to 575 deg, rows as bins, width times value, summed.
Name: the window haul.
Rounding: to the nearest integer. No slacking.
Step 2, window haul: 1675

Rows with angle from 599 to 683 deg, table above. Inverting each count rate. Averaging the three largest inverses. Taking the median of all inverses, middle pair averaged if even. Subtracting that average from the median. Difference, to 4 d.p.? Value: -0.0198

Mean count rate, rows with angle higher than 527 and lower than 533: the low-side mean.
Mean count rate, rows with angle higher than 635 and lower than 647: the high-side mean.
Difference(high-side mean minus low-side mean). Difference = -21.1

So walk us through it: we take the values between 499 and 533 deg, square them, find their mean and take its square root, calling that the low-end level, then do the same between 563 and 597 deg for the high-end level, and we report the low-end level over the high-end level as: 0.92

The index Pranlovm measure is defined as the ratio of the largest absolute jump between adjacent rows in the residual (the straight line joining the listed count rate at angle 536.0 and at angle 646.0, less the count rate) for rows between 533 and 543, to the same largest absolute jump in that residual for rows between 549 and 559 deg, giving 2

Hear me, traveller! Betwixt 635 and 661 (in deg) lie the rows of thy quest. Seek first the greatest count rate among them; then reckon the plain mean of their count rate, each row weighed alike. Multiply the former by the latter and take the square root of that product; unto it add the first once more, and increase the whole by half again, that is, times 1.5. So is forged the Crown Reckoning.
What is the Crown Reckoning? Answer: 144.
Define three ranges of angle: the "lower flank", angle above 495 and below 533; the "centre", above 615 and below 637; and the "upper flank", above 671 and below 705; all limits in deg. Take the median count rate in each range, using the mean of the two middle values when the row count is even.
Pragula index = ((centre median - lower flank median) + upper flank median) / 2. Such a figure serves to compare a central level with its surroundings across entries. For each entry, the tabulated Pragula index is 26.5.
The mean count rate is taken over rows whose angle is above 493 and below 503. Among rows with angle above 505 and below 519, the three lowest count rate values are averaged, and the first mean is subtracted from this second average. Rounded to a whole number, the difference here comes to -2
